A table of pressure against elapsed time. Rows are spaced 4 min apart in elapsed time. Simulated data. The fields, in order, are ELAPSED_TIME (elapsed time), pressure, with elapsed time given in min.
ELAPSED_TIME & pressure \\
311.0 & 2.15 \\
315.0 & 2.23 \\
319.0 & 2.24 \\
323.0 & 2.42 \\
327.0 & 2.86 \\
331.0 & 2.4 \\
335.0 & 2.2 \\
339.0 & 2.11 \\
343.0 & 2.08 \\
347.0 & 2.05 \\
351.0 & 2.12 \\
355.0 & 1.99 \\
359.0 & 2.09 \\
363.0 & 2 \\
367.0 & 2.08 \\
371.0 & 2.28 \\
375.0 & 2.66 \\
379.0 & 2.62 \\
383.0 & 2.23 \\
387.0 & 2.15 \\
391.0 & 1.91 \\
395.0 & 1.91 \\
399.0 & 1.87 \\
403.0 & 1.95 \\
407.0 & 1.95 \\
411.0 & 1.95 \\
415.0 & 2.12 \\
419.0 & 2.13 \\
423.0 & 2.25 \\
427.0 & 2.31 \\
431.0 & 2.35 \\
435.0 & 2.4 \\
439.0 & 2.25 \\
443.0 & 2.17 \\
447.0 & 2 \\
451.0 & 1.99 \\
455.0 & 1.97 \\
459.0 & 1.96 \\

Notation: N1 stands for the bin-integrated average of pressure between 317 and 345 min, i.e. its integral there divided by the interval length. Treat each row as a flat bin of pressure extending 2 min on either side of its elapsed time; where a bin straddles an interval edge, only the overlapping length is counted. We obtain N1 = 2.3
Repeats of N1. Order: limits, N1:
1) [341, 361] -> 2.1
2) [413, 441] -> 2.3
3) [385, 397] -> 2.0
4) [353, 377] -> 2.2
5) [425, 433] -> 2.3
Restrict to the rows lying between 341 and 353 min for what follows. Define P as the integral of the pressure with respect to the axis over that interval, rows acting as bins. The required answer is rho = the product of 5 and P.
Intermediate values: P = 25.0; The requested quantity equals 125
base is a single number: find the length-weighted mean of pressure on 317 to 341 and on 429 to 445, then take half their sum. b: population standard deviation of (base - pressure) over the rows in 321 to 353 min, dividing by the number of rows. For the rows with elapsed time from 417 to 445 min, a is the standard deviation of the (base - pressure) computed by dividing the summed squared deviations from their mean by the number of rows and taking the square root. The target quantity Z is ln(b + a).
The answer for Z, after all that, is -1.06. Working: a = 0.09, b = 0.256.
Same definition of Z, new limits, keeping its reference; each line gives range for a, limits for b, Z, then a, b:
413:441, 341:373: -1.70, 0.10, 0.084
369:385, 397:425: -1.14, 0.19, 0.126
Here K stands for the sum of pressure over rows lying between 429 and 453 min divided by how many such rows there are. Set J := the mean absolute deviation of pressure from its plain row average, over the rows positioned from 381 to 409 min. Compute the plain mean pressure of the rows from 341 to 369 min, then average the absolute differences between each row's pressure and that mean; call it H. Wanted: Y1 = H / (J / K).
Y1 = 0.8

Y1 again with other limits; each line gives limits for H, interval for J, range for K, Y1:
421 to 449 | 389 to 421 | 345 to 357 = 2.5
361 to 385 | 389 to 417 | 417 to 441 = 10.4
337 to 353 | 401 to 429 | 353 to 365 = 0.4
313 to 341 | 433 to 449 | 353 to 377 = 3.3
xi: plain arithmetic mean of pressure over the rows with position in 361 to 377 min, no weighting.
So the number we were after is 2.3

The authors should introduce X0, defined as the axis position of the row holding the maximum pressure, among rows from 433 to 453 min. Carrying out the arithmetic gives 435.0 min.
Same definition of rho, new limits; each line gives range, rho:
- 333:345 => 128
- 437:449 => 128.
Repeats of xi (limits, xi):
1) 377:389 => 2.3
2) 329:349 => 2.2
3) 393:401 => 1.9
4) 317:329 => 2.5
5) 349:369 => 2.1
